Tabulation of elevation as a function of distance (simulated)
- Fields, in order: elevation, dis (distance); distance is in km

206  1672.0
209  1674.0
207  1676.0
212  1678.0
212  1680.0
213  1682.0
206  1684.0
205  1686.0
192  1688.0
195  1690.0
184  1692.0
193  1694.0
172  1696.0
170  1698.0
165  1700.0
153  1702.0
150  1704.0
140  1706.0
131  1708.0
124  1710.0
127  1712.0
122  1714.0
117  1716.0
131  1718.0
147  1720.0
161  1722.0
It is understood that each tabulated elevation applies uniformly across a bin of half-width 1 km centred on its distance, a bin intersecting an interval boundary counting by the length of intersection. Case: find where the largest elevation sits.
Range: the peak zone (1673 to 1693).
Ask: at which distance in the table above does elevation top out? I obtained 1682.0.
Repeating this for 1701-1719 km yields 1702.0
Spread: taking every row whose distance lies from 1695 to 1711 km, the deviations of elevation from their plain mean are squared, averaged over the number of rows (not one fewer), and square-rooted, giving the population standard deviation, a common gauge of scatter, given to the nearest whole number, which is 17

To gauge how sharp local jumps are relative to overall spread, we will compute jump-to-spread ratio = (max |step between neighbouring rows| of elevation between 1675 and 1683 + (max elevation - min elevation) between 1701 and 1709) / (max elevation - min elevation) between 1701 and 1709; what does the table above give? 1.23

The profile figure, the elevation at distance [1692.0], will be 184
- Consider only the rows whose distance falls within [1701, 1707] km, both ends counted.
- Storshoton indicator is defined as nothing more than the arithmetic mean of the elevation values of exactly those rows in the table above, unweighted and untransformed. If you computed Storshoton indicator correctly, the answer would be 148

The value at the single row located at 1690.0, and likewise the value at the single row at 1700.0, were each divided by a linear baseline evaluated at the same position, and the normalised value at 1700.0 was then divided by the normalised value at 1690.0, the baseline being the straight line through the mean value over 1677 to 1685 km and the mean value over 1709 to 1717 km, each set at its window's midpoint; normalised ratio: 0.99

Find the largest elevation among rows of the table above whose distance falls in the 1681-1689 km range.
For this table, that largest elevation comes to 213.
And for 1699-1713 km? 165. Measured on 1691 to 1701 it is 193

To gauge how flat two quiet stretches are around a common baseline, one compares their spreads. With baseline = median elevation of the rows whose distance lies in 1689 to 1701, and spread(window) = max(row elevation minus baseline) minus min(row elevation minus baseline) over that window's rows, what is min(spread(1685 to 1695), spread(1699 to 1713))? 21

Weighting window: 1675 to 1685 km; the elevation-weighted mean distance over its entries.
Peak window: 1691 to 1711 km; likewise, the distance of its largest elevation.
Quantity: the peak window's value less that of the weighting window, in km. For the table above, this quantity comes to 14.0 km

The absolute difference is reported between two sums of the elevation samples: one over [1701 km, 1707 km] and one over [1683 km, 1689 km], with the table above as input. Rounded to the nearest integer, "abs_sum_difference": 160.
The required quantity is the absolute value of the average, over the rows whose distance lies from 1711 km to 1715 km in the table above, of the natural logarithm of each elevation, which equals 4.82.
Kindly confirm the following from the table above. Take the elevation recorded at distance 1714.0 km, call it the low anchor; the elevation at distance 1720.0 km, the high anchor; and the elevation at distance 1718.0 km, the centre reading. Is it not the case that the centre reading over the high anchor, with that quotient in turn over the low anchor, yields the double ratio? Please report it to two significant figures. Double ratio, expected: 0.0073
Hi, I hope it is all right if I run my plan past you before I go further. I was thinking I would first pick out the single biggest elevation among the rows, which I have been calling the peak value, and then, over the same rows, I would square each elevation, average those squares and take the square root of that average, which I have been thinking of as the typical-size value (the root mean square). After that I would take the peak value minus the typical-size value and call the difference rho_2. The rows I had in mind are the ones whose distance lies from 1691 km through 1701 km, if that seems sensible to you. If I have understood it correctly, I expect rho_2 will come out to 16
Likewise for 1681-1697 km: 18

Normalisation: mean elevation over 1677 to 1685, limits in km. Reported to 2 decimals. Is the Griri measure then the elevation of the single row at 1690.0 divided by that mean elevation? 0.93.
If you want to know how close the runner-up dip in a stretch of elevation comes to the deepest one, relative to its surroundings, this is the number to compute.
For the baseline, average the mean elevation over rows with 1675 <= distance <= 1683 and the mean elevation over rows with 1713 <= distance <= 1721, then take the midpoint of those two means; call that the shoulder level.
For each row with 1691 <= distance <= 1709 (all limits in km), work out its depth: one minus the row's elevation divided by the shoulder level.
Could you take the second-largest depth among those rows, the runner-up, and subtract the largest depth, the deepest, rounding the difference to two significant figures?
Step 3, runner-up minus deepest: -0.053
